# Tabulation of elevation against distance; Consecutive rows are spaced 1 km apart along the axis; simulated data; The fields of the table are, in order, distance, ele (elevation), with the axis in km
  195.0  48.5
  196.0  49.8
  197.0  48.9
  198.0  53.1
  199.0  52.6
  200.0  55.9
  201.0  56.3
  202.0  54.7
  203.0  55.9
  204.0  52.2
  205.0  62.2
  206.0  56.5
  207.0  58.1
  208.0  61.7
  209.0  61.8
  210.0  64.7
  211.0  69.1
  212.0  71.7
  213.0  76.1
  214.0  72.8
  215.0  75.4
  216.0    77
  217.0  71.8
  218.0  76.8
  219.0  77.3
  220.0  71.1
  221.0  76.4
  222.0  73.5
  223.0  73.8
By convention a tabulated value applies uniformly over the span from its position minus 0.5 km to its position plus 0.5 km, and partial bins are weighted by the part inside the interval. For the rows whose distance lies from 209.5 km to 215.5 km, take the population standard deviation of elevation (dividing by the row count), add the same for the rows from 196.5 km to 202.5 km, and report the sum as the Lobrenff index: 6.4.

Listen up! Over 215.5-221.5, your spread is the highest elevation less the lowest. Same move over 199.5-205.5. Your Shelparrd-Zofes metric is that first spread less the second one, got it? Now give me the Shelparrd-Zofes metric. -4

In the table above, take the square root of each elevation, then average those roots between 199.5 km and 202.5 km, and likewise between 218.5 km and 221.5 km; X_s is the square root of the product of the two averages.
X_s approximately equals 8.03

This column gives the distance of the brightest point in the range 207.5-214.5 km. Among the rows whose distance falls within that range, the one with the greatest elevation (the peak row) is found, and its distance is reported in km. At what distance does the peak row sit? 213.0 km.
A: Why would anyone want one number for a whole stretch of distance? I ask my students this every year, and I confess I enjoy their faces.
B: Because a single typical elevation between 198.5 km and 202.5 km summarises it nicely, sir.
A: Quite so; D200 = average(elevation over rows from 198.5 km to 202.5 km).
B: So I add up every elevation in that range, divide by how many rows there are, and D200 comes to 55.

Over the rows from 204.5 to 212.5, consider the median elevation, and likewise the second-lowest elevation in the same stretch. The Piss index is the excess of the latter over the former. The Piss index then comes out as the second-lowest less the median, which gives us -3.9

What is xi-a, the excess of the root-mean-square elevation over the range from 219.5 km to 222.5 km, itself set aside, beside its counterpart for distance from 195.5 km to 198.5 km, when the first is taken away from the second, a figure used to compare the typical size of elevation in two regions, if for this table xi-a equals -23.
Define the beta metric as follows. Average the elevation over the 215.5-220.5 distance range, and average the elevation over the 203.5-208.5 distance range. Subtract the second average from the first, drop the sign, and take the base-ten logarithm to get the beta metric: 1.22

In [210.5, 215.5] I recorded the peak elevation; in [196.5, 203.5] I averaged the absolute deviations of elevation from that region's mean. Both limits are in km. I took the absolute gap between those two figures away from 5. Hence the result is -69.1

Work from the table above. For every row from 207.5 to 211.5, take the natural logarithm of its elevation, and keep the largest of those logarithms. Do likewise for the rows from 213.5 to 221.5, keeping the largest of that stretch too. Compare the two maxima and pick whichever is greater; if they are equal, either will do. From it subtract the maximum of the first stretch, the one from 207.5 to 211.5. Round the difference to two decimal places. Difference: 0.11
